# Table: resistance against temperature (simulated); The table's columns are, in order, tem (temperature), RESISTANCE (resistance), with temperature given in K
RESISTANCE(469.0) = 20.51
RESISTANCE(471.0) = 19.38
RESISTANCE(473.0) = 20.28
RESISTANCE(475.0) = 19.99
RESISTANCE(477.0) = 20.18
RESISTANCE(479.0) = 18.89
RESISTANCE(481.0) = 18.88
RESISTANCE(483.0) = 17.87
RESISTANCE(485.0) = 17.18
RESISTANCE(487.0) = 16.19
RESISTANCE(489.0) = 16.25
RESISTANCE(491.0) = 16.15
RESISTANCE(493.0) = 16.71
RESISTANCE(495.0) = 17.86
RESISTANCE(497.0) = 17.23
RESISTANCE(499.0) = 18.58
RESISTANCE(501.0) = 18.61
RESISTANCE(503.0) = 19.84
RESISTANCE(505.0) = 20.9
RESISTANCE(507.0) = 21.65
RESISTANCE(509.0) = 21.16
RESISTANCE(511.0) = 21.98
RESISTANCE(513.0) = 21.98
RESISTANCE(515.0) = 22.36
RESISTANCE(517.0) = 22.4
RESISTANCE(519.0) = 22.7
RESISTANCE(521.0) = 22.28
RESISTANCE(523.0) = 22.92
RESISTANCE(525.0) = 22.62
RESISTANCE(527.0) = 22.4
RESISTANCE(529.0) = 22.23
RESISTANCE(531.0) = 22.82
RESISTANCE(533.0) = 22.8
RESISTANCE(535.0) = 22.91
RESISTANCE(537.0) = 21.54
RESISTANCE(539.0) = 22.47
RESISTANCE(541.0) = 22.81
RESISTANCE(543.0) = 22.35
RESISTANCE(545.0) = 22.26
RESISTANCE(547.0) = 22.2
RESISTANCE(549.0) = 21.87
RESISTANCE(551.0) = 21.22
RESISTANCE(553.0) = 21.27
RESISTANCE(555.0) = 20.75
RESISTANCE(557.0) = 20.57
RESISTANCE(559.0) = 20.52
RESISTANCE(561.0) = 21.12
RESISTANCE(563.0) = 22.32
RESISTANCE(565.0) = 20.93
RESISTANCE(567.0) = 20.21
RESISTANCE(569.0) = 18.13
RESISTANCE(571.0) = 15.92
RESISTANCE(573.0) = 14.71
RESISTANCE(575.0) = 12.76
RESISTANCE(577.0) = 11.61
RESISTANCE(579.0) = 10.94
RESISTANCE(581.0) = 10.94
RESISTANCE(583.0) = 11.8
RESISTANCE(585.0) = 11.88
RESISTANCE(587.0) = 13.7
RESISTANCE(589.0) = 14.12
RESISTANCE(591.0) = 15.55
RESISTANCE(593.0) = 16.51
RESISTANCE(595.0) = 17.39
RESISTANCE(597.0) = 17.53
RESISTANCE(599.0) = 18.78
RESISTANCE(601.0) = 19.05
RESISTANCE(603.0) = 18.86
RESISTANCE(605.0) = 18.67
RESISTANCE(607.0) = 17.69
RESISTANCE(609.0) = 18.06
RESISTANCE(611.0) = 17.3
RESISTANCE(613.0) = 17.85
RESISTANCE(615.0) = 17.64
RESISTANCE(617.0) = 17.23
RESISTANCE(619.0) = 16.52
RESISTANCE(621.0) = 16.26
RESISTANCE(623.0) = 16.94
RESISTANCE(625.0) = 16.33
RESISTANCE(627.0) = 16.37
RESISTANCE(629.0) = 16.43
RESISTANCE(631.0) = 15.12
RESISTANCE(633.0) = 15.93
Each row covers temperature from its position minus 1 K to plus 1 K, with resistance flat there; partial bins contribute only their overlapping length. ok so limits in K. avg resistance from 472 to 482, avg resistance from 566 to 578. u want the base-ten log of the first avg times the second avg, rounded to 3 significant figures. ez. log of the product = 2.49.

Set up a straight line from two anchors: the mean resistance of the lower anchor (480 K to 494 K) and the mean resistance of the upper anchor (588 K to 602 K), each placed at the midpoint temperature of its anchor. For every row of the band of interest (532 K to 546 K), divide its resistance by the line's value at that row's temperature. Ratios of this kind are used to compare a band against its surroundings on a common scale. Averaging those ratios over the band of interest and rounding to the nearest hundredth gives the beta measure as 1.32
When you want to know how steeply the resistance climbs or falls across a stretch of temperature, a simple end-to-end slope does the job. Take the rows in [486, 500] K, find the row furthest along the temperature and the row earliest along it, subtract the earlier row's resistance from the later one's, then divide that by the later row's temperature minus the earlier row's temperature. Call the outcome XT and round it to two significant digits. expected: 0.20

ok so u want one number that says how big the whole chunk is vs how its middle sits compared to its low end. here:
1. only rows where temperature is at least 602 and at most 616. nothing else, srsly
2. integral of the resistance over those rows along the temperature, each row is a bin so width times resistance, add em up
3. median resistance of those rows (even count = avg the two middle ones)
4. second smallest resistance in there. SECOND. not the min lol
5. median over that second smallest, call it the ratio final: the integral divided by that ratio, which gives 249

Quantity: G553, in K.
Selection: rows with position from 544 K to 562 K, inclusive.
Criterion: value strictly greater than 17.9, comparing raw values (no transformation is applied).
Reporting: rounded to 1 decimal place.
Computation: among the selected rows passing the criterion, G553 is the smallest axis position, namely 545.0 K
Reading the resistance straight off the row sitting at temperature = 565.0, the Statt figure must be 20.93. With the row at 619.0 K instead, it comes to 16.52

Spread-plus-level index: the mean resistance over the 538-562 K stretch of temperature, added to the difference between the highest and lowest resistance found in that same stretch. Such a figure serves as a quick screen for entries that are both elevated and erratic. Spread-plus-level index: 24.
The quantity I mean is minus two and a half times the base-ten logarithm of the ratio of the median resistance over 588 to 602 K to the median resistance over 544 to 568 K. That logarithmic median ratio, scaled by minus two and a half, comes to 0.21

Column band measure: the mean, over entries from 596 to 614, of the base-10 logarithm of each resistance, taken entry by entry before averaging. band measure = 1.26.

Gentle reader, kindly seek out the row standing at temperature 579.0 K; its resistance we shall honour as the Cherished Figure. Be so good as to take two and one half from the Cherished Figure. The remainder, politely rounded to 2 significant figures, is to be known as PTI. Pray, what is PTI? 8.4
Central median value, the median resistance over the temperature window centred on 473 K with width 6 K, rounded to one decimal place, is 20.0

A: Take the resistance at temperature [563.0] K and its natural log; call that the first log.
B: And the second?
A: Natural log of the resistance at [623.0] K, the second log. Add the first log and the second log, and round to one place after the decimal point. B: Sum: 5.9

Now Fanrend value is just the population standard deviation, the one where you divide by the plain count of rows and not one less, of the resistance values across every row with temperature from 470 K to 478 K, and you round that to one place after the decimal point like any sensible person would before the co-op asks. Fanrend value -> 0.3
